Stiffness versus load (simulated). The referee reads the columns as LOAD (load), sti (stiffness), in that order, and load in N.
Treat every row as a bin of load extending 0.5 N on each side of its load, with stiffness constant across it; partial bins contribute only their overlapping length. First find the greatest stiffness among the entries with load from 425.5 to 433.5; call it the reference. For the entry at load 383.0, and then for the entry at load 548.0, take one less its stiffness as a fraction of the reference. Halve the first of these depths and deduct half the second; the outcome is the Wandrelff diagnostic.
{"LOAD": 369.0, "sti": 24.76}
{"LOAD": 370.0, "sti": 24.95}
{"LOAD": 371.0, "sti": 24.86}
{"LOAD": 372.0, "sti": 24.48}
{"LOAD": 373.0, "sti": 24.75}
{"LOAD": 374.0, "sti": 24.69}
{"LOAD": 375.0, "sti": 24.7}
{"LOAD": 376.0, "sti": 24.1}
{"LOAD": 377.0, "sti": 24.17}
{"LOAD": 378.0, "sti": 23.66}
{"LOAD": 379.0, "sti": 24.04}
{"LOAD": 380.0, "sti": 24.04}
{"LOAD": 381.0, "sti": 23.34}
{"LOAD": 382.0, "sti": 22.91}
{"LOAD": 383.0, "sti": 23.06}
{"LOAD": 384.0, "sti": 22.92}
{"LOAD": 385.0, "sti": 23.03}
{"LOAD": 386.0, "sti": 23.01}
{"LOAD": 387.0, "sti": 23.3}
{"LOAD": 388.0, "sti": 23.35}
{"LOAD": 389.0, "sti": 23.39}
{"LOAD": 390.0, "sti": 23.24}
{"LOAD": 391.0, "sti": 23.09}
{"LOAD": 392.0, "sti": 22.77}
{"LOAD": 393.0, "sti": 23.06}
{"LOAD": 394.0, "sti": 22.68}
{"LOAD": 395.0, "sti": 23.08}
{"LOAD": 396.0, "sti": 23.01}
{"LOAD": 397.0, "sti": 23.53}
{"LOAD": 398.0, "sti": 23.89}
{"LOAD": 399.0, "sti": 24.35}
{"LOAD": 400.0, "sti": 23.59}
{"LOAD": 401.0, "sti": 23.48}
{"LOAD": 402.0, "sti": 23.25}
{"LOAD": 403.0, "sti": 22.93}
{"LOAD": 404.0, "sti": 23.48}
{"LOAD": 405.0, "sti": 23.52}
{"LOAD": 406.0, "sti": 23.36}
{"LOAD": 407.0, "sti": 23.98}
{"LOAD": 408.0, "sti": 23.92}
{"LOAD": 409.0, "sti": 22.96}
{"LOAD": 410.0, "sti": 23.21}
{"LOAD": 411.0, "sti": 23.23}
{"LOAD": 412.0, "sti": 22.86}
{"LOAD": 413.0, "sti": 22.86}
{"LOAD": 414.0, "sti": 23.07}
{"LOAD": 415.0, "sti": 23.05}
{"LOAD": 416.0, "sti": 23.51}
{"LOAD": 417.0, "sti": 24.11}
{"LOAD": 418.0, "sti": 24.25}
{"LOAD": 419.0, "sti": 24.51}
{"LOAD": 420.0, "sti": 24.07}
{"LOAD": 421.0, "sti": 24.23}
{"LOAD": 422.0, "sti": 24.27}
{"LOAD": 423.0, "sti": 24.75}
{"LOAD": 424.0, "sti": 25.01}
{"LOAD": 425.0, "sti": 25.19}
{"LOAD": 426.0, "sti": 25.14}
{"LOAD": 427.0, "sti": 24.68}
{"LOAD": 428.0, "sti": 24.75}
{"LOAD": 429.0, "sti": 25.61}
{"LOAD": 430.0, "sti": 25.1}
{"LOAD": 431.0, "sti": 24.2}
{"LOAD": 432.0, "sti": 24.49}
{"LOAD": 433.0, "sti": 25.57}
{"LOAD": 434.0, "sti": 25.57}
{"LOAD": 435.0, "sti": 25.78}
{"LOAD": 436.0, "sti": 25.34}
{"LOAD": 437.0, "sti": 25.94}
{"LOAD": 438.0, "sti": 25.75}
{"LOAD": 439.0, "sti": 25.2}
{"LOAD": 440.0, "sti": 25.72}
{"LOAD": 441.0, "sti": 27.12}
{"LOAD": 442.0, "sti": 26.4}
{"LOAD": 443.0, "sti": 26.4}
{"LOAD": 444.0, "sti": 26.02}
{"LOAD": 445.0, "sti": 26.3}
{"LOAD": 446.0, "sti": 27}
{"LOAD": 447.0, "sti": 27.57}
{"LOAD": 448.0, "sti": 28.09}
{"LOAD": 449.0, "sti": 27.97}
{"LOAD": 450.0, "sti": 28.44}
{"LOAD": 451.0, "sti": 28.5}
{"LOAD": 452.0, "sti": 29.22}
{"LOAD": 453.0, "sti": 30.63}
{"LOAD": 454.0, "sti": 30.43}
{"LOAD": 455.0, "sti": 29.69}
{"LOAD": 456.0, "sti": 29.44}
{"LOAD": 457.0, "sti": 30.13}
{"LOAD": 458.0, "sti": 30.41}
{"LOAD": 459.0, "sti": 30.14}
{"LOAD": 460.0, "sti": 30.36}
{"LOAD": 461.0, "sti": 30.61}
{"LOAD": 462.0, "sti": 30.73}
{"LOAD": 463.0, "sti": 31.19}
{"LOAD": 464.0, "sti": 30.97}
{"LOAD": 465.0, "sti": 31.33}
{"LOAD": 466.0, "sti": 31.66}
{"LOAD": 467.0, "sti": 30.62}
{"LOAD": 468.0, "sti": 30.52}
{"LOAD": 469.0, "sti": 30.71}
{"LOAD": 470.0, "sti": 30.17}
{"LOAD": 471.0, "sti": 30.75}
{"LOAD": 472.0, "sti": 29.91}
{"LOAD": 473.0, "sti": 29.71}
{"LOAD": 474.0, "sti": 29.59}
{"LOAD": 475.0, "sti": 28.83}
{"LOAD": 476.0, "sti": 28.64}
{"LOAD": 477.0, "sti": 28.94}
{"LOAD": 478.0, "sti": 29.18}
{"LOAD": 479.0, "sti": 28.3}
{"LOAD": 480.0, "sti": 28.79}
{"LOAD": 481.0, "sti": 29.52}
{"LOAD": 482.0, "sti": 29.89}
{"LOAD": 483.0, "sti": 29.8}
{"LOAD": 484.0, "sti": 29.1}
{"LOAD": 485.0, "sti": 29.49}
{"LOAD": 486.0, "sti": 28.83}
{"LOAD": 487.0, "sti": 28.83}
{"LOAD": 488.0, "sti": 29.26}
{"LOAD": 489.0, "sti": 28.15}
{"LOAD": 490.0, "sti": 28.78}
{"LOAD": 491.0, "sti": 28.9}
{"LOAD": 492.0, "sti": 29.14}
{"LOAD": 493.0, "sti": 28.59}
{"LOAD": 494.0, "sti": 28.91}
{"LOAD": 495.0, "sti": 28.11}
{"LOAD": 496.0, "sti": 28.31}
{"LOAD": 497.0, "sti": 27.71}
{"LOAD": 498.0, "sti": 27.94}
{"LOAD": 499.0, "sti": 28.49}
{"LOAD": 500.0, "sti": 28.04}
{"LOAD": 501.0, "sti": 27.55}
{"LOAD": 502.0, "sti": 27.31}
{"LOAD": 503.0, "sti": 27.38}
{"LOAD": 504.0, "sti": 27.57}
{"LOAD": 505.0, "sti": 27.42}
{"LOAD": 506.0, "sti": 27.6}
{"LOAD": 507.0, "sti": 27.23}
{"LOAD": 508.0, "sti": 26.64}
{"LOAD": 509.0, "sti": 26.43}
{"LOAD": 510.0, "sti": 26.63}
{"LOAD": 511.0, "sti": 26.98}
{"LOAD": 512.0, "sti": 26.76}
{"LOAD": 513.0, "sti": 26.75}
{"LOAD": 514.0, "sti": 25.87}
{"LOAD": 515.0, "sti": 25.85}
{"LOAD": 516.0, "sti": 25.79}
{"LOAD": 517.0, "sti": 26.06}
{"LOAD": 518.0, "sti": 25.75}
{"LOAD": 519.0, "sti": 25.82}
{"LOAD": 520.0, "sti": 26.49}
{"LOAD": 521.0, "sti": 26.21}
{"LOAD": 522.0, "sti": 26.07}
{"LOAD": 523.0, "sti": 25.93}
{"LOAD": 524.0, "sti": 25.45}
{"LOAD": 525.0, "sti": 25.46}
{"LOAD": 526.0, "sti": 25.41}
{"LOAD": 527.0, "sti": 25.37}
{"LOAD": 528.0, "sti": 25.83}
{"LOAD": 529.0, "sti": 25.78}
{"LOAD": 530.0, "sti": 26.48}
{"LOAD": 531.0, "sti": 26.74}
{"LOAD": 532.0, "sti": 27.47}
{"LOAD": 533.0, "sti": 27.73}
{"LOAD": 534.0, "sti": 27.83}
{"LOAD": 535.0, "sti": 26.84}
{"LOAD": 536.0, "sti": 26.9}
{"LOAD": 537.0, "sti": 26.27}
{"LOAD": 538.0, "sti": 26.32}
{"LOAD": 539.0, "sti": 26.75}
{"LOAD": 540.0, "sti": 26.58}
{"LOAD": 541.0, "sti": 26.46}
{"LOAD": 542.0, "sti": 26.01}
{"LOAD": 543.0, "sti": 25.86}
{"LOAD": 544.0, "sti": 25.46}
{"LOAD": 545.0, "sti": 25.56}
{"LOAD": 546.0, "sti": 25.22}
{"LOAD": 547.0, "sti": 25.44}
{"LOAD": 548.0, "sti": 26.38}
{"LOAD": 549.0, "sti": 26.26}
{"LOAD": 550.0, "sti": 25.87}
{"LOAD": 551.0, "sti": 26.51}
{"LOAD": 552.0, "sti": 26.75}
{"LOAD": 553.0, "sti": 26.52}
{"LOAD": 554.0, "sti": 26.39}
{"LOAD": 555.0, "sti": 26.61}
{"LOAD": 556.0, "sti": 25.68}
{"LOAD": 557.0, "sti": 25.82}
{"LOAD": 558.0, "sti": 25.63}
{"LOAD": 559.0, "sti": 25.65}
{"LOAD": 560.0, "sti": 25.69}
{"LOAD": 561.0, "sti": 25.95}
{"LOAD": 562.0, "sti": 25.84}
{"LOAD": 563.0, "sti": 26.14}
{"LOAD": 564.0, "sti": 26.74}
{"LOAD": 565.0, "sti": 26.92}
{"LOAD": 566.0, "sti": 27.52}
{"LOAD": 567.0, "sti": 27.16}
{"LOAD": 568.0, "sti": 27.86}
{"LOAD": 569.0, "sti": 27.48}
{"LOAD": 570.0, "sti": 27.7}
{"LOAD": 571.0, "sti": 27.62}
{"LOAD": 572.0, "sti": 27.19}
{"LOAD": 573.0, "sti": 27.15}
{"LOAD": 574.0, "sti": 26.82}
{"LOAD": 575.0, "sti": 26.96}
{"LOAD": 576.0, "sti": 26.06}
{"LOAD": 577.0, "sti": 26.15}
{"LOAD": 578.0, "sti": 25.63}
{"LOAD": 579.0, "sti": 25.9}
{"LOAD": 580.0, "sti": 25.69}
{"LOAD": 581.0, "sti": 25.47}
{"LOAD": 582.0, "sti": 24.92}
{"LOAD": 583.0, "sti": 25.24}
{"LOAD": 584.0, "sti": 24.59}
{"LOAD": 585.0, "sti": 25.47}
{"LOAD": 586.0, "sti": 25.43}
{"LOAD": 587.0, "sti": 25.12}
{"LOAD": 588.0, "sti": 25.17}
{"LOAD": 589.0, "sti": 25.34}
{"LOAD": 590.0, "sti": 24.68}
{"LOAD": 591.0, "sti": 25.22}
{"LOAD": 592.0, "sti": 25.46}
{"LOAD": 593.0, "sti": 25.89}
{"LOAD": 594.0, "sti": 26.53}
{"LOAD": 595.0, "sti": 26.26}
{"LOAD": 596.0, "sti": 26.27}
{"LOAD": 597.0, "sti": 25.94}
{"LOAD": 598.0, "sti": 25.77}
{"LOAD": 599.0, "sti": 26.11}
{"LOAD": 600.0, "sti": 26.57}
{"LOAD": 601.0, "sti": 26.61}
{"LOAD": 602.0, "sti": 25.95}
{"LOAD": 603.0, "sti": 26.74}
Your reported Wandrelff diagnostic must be 0.06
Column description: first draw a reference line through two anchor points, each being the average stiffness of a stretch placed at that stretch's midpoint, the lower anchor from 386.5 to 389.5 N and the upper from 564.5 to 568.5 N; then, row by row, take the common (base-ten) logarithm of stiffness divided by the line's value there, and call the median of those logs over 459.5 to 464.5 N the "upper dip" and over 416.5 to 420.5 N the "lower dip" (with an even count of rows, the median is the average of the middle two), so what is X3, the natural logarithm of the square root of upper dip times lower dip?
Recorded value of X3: -4.10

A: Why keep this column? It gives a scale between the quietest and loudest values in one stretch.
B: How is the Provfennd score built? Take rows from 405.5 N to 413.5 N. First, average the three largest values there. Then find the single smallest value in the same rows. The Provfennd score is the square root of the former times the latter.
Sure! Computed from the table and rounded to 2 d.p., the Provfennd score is 23.30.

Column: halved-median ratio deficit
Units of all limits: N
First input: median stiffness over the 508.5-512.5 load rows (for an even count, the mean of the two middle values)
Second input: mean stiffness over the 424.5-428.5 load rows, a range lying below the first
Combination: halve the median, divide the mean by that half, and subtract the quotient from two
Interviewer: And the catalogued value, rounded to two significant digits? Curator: 0.13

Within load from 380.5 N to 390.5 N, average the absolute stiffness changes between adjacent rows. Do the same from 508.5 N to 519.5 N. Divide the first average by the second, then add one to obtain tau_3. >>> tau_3 1.6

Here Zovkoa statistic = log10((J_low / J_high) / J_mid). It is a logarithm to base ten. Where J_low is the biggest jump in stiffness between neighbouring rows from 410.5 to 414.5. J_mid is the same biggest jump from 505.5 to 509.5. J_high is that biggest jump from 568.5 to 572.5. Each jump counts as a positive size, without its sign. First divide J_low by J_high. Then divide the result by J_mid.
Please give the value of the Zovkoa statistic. 0.16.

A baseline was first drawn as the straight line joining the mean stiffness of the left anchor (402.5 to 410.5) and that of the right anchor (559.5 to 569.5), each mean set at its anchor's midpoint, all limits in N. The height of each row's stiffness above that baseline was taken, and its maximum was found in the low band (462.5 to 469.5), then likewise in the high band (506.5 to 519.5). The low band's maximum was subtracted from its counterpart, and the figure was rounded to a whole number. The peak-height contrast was -5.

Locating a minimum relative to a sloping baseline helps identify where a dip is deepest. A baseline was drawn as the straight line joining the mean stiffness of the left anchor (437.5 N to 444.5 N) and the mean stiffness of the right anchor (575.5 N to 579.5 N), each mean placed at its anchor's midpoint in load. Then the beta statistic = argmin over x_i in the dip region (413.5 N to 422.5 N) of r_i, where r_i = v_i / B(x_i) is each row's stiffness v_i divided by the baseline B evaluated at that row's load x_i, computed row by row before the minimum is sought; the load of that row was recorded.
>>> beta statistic 415.0 N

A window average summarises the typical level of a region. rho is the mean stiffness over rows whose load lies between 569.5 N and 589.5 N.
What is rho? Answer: 26.0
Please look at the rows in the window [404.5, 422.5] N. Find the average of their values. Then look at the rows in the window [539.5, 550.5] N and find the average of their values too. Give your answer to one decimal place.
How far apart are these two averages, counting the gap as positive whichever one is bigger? 2.3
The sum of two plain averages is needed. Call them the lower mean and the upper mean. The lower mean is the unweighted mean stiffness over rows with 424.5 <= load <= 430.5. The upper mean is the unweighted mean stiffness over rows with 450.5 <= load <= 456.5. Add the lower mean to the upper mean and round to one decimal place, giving 54.7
